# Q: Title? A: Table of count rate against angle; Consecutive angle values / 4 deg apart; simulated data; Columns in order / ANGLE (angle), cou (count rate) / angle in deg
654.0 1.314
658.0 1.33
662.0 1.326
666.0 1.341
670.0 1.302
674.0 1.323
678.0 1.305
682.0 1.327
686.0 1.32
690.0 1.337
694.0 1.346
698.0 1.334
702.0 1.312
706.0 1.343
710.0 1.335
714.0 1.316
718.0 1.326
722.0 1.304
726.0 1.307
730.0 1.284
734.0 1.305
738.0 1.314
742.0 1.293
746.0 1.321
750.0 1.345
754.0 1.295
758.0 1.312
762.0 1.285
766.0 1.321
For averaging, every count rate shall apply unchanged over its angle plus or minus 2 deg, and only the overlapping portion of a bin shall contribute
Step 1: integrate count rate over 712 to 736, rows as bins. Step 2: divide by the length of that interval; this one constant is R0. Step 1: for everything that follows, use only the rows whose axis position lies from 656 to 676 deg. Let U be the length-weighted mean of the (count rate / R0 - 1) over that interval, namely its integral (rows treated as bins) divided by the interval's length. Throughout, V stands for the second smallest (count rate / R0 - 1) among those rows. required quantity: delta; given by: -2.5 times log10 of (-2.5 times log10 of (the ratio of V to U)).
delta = 2.6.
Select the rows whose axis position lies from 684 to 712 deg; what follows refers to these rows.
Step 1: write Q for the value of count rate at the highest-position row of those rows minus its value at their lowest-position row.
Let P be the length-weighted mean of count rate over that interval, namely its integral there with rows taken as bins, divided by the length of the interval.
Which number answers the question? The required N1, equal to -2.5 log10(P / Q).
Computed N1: -4.9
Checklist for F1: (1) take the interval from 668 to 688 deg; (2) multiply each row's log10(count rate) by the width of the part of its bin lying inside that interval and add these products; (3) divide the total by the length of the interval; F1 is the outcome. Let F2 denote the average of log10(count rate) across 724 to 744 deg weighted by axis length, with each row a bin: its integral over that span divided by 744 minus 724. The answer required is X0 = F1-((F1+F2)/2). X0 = 0.0025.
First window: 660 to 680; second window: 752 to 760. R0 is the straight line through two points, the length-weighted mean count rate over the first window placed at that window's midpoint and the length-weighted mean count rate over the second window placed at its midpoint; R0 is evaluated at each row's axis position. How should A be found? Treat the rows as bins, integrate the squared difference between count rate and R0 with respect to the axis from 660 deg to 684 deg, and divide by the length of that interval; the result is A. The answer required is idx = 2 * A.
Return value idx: 0.0003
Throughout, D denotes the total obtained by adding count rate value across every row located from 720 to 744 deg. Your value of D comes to 7.8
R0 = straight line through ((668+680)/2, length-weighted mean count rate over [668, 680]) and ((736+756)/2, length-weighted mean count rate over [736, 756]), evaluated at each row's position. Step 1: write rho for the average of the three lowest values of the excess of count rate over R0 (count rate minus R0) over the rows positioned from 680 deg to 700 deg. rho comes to 0.016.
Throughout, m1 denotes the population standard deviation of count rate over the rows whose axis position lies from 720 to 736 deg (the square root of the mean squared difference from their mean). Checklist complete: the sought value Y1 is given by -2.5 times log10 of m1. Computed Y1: 5.08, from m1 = 0.009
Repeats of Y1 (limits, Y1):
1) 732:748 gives 4.95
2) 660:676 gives 4.64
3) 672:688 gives 5.20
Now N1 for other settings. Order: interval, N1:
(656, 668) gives -5.2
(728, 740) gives -4.1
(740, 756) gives -7.0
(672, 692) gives -4.9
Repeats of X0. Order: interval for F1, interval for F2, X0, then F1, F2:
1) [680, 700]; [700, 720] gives 0.0010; 0.125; 0.123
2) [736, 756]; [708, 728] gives -0.0007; 0.118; 0.120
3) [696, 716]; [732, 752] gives 0.0020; 0.123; 0.119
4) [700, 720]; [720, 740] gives 0.0039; 0.123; 0.115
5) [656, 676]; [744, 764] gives 0.0021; 0.122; 0.118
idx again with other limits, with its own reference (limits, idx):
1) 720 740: 0.0003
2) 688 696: 0.0014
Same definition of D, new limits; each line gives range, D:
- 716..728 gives 3.9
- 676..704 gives 9.3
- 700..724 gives 7.9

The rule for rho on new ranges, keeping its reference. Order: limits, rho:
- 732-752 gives -0.009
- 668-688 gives -0.001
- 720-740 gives -0.015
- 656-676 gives 0.007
